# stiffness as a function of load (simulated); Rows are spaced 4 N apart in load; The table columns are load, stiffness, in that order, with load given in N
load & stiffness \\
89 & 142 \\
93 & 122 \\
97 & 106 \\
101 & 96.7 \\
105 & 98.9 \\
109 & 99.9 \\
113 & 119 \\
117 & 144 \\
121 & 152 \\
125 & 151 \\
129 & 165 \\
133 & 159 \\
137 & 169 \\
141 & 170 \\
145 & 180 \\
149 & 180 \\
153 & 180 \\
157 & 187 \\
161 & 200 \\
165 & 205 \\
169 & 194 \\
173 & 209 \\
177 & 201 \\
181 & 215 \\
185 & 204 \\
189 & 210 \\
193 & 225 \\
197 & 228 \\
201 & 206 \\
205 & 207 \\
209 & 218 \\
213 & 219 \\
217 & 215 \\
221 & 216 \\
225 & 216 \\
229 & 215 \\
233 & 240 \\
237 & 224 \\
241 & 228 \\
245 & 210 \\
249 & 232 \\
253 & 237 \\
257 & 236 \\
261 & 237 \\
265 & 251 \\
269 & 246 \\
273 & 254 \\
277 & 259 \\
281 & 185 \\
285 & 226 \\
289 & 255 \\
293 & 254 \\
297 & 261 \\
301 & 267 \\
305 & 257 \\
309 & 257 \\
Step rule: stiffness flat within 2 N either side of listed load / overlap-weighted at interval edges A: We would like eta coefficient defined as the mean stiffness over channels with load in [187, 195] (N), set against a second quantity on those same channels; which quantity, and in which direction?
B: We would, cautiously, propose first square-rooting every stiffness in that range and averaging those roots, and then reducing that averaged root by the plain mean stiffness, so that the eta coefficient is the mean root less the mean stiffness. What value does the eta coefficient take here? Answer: -203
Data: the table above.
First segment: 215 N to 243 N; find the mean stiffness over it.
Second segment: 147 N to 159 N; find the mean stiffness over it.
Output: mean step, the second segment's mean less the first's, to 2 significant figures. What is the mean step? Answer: -40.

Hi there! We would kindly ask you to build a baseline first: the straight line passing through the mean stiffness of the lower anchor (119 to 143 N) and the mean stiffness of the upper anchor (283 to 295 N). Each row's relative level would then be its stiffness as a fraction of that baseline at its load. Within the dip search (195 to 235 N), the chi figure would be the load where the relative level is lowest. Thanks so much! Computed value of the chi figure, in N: 229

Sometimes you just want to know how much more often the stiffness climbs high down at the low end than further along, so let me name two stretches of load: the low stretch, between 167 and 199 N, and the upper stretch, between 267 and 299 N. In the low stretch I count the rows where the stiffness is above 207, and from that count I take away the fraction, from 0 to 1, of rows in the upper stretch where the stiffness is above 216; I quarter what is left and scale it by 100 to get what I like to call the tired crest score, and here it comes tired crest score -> 103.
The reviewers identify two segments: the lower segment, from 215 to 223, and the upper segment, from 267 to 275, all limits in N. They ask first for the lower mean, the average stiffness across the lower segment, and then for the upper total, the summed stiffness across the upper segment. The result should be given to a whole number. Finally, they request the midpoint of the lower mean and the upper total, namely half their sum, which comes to 358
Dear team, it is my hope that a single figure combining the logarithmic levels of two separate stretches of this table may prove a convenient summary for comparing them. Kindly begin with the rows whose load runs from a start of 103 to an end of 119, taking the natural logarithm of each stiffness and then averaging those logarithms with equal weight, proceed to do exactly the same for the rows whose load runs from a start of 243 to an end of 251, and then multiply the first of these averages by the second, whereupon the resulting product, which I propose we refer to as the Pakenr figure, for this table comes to 25.6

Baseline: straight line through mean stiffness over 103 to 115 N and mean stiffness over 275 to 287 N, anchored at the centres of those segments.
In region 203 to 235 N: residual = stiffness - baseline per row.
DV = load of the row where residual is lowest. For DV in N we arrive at 229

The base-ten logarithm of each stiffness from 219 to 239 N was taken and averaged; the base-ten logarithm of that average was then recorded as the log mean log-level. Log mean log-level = 0.370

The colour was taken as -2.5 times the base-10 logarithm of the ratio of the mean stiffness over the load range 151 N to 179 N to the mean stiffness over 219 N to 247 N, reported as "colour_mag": 0.13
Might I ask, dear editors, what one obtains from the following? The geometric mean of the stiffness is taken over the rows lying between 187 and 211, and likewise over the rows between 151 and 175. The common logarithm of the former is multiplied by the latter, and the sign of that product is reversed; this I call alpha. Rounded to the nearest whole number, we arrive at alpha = -456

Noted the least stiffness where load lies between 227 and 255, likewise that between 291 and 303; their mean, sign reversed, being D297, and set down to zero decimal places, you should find -232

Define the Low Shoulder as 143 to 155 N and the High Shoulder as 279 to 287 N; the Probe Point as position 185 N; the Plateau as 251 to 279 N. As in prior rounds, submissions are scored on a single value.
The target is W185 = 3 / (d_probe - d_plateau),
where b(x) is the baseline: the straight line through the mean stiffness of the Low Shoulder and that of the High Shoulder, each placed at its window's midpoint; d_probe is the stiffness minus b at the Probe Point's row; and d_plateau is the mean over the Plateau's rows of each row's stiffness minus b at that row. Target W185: -0.11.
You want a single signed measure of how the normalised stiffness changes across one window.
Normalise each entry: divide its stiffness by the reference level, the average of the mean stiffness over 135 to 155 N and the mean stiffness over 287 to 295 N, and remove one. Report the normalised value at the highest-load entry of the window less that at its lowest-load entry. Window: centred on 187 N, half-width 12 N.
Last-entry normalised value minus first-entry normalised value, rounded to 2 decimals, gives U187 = 0.13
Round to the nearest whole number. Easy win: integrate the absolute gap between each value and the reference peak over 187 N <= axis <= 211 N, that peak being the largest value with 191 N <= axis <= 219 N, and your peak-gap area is 296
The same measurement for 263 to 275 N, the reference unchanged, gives 268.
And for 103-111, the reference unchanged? 1029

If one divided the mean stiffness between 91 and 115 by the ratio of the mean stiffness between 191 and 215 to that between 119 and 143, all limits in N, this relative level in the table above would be 79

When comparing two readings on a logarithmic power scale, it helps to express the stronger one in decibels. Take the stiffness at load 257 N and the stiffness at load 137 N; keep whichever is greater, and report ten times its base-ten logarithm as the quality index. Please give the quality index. 23.7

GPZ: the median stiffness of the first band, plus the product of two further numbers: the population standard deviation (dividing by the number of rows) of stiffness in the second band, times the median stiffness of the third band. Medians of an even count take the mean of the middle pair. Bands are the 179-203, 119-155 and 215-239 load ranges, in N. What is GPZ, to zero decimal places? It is 2565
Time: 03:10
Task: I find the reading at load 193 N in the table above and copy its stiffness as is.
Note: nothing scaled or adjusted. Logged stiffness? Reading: 225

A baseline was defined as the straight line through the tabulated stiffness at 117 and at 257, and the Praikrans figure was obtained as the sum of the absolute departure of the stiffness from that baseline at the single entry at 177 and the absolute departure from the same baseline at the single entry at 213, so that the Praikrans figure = 29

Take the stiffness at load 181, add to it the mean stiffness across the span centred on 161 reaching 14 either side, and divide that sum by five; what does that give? 82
